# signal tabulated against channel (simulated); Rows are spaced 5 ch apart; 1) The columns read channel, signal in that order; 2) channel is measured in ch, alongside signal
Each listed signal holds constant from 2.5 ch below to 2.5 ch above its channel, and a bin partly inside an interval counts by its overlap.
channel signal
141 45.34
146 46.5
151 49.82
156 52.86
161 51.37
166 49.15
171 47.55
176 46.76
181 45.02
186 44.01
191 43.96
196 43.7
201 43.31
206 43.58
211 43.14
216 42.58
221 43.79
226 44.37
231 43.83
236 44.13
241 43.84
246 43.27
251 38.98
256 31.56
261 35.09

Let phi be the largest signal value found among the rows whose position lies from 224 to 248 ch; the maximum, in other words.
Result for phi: 44.37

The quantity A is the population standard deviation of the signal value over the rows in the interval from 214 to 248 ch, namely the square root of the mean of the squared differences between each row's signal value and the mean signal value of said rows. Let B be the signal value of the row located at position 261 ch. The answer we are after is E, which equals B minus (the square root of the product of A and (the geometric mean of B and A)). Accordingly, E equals 34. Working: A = 0.5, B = 35.09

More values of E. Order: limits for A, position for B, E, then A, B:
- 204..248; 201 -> 42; 0.5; 43.31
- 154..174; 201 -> 39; 2.0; 43.31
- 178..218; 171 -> 46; 0.7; 47.55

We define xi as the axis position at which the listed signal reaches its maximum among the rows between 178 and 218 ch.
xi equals 181 ch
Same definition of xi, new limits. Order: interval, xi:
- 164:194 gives 166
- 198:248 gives 226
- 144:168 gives 156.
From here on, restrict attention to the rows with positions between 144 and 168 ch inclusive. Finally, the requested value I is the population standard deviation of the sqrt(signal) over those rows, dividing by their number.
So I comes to 0.15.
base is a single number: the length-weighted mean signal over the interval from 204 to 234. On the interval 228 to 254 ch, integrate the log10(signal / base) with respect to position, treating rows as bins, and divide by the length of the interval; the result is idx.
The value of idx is -0.010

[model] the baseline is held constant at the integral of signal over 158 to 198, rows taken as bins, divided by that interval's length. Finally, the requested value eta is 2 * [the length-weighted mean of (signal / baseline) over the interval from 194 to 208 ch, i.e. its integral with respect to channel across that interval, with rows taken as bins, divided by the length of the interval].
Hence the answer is 1.87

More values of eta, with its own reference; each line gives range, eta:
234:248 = 1.88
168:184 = 2.00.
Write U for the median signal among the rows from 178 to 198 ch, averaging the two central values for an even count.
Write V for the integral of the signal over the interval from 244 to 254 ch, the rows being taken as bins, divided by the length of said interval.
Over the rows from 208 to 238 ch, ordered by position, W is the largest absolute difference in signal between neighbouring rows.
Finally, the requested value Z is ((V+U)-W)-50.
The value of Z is 33.3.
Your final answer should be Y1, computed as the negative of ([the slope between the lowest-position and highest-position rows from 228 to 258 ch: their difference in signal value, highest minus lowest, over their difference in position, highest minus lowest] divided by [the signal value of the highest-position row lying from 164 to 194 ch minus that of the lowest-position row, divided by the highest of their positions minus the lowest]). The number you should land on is -2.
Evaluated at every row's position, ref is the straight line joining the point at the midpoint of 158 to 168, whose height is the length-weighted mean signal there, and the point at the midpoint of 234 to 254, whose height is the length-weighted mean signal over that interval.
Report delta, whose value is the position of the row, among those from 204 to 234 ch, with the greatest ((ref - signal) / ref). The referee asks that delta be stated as 216 ch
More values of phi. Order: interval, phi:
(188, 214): 43.96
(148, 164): 52.86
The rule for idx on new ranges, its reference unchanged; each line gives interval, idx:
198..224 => -0.003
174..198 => 0.011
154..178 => 0.055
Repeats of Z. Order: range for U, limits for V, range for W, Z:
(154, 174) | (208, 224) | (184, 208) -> 43.1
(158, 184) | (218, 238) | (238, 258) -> 34.1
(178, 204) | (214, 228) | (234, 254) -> 33.3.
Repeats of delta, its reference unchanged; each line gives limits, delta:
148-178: 176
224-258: 256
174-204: 186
